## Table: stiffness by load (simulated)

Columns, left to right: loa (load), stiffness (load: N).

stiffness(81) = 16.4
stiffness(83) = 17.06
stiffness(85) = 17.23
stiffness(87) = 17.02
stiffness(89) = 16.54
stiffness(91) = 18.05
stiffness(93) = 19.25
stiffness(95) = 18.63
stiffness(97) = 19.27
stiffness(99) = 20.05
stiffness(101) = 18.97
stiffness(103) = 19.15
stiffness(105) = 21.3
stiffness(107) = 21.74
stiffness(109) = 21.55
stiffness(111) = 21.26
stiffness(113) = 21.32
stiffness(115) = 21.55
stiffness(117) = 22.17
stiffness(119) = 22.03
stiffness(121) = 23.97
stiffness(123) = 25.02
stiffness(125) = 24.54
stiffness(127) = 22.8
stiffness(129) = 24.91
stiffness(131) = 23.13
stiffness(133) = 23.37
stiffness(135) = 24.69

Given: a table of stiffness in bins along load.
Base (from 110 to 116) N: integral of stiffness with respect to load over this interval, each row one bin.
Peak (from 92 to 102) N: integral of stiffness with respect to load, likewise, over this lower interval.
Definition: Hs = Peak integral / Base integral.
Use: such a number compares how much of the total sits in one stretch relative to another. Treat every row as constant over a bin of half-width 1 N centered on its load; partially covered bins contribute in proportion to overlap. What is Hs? 1.50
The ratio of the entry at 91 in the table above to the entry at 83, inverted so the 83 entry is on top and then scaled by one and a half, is 1.42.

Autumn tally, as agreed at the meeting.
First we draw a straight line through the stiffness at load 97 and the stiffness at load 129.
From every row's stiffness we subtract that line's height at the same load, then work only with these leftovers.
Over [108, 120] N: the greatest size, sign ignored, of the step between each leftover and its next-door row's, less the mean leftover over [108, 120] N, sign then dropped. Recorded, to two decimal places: 1.26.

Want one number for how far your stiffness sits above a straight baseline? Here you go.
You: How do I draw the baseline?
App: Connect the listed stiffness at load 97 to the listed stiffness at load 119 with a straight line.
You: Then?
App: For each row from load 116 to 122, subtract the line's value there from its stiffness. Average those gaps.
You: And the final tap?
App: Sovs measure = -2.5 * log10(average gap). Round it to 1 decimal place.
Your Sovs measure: 0.4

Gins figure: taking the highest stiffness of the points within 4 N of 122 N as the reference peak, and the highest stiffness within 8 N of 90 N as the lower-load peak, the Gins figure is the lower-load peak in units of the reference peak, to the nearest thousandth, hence 0.770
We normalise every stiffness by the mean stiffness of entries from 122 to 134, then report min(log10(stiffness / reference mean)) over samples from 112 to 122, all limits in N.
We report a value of -0.05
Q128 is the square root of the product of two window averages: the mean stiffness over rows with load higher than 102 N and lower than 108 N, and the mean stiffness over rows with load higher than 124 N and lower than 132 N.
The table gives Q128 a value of 22.2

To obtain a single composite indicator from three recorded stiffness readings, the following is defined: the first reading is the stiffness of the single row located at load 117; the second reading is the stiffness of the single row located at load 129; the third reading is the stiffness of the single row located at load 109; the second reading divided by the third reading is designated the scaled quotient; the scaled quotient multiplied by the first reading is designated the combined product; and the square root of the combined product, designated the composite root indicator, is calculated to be 5.06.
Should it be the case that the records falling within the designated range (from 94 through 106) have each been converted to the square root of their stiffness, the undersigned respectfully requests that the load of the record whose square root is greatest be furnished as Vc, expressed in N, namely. 105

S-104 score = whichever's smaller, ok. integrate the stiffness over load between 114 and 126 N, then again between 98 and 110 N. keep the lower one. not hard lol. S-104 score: 246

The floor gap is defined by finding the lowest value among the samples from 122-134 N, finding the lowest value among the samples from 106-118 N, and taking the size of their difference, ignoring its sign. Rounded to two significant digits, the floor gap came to 1.5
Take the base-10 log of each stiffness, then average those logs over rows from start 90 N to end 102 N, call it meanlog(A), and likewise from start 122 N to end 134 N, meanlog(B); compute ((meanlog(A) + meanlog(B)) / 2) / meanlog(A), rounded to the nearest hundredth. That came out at 1.04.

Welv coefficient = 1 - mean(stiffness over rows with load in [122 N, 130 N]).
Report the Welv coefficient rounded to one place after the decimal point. -23.3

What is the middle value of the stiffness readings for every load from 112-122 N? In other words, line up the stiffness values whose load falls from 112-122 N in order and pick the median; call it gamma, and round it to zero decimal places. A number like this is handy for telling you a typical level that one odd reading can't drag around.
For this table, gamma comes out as 22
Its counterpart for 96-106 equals 19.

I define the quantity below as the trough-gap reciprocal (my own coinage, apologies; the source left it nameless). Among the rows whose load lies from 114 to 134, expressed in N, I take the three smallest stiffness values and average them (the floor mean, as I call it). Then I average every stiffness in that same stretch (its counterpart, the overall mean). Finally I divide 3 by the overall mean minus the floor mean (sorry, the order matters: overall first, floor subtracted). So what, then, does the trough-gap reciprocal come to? 2.1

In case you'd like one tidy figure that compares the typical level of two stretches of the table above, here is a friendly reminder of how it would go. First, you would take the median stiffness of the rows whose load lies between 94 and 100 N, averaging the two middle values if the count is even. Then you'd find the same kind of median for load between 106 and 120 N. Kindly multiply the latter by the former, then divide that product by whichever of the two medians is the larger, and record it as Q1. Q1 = 19.3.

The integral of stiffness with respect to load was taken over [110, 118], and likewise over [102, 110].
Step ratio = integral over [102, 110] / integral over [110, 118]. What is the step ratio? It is 0.97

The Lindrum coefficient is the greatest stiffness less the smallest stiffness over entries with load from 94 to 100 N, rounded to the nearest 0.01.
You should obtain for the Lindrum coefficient 1.42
